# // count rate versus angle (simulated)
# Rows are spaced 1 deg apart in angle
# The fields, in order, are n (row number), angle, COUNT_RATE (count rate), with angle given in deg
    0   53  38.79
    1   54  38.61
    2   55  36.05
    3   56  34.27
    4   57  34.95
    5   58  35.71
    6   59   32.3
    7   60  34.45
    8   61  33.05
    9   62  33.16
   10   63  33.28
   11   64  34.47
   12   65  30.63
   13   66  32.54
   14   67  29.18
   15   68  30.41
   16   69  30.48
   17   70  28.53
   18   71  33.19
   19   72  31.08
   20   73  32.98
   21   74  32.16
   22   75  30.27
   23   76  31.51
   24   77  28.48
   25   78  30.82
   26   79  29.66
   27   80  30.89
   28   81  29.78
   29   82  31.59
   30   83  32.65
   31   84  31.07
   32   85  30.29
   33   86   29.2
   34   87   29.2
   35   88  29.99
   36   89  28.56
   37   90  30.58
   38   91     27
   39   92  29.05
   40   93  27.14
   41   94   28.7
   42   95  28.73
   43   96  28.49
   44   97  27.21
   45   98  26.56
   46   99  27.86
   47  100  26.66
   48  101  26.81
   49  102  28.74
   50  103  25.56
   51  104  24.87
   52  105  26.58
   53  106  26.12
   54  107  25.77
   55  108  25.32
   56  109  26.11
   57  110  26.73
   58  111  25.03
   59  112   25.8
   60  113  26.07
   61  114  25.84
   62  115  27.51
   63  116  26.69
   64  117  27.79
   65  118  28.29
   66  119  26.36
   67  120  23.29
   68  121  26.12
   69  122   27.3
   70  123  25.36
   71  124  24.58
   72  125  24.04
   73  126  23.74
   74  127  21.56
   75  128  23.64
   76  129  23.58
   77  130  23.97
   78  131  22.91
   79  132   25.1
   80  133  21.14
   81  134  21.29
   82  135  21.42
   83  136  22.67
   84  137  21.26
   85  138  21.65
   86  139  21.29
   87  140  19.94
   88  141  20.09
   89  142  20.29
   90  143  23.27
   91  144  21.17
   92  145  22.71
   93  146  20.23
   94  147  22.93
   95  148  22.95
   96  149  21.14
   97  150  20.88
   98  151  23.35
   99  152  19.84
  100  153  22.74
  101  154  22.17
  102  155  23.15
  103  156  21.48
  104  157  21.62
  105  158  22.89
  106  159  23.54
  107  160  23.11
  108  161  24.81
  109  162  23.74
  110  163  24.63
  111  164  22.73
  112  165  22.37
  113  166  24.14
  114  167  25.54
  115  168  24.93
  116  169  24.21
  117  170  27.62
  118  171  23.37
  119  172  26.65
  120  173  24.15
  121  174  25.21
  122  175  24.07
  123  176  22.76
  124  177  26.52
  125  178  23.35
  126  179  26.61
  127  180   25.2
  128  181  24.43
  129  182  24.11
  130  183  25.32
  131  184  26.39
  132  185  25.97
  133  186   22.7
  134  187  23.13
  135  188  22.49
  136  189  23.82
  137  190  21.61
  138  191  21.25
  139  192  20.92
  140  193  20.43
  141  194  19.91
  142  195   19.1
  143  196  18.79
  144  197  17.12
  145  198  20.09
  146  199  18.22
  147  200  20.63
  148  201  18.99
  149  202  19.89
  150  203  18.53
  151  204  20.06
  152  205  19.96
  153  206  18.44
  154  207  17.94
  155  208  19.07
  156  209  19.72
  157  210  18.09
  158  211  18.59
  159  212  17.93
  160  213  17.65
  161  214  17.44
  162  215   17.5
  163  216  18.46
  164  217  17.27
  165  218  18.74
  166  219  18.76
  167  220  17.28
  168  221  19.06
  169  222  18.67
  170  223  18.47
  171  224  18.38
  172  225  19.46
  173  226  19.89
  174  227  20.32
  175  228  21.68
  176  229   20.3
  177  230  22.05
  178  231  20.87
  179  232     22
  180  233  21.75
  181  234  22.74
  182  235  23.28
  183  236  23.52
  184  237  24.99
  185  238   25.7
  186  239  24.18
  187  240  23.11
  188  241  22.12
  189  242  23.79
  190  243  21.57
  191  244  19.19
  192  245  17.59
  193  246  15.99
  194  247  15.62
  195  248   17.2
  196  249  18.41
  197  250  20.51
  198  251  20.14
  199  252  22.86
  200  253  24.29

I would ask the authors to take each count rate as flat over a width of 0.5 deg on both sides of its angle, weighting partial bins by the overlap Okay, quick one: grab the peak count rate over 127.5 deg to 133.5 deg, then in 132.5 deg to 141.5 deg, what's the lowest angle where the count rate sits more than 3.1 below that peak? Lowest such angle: 133 deg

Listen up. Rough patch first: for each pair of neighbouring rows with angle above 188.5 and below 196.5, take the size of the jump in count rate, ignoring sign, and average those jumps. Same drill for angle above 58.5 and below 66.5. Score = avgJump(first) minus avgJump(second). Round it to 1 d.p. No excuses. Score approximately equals -0.8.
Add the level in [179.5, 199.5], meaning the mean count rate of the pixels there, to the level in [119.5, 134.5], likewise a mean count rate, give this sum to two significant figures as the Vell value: 46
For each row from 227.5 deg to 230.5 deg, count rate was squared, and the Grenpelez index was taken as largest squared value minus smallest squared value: 74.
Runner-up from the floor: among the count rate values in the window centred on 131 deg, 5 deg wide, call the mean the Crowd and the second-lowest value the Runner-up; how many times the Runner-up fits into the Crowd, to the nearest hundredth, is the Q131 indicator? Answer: 1.02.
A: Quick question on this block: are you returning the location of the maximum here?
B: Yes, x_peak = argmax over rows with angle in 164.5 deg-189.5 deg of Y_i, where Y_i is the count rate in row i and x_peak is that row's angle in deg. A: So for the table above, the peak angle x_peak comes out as 170 deg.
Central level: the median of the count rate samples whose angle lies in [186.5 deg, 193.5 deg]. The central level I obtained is 22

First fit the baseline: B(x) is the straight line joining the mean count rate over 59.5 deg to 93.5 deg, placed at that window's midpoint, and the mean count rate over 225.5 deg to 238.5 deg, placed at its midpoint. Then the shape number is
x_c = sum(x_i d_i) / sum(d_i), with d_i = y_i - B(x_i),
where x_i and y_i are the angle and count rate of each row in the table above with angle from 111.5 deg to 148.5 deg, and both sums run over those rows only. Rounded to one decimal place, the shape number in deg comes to 133.3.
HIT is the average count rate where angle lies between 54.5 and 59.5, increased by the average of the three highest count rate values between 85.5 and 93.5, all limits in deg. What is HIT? 65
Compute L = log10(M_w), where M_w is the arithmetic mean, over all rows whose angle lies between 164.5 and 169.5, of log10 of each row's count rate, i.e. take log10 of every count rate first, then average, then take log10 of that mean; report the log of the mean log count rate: 0.141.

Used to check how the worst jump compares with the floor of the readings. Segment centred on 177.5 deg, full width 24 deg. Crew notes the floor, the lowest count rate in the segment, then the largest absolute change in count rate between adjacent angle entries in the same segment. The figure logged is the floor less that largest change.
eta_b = 18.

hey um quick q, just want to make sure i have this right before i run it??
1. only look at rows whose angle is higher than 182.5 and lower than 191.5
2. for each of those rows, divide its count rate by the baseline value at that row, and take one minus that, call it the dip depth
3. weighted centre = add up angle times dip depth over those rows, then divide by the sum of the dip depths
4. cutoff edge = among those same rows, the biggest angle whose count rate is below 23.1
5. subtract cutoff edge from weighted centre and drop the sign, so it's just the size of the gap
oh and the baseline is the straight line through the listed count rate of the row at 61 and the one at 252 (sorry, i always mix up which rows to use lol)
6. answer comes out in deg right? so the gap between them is 2.7 deg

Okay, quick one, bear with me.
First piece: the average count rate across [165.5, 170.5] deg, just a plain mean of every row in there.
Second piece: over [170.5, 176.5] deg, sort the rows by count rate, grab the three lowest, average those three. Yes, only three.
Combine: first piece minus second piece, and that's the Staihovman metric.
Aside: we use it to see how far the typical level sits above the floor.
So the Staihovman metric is 1.9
